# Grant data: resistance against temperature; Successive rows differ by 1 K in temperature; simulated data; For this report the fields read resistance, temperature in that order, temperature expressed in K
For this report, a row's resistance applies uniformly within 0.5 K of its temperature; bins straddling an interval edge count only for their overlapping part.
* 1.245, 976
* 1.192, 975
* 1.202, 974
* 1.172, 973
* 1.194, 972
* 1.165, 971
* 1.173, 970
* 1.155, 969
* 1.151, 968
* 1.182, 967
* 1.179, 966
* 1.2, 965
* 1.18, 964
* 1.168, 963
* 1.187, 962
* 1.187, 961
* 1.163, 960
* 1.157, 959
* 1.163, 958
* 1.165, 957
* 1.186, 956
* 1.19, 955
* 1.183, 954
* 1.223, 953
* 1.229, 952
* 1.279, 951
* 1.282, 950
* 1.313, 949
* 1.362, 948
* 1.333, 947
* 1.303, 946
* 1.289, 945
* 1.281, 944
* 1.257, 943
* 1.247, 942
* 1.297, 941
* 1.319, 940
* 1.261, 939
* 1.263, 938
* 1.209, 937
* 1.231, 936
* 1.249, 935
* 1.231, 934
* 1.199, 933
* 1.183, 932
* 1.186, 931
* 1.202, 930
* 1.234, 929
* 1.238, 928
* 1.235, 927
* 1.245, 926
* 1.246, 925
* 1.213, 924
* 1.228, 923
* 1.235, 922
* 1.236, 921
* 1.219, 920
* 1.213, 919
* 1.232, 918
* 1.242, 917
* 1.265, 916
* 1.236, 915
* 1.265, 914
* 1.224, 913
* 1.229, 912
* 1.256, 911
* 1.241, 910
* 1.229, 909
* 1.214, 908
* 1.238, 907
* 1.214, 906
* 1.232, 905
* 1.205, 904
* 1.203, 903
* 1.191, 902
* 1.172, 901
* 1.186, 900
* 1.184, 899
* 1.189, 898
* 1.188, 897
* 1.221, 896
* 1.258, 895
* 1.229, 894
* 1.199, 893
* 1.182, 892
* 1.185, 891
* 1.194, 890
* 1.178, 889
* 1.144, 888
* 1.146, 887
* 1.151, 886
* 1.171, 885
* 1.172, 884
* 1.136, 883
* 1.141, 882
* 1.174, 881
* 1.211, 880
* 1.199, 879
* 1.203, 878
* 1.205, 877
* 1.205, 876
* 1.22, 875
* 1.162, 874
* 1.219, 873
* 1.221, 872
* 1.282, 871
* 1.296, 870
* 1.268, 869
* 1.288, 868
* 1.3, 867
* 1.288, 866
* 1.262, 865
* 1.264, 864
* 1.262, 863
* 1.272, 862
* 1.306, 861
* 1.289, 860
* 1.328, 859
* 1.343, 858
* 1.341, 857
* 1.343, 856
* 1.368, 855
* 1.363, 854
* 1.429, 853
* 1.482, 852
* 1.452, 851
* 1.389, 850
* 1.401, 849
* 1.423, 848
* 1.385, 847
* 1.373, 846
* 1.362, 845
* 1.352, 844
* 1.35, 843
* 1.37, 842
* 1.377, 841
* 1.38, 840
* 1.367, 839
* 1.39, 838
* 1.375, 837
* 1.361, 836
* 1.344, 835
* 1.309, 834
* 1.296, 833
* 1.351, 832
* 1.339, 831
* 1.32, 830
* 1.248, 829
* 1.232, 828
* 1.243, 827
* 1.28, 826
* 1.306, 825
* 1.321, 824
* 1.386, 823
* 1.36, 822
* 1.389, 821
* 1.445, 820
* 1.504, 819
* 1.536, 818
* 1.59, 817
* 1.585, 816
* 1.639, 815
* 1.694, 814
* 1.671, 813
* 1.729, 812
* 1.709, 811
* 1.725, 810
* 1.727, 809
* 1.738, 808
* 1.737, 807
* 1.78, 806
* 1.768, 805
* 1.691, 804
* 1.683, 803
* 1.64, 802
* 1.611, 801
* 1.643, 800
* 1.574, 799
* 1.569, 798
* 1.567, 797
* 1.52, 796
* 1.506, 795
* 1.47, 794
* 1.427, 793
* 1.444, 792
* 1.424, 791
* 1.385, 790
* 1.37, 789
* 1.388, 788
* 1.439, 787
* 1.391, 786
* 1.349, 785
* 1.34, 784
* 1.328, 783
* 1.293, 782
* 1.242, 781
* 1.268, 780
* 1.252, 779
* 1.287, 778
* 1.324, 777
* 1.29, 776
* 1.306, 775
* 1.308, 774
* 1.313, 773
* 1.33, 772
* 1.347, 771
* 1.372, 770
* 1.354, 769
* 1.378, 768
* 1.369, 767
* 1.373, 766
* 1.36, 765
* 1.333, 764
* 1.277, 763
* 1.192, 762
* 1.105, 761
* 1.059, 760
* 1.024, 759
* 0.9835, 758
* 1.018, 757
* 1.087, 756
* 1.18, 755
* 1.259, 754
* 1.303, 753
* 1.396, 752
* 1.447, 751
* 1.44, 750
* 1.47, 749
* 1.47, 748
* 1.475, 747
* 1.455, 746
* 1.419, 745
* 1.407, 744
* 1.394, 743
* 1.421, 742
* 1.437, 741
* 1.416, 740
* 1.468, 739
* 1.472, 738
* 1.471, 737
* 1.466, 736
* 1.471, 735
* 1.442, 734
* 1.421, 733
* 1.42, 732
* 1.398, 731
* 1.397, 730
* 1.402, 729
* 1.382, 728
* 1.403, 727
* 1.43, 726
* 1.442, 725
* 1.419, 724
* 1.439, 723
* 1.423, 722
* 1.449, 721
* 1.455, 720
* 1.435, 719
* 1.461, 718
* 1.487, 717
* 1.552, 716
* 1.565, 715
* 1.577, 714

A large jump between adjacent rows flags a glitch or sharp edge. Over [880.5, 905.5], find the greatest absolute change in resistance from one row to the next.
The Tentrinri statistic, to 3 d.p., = 0.037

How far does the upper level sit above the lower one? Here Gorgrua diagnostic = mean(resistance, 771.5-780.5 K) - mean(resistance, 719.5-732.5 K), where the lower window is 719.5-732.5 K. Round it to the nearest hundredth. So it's -0.12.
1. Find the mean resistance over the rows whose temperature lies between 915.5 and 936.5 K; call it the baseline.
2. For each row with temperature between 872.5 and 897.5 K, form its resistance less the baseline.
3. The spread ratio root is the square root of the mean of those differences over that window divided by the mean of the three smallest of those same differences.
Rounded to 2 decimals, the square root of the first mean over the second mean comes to 0.67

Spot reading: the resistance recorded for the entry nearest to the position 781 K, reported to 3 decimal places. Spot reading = 1.242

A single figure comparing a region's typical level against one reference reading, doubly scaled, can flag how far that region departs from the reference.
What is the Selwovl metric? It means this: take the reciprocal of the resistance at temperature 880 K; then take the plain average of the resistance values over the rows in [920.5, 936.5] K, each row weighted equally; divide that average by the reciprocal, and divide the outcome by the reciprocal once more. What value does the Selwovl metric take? 1.8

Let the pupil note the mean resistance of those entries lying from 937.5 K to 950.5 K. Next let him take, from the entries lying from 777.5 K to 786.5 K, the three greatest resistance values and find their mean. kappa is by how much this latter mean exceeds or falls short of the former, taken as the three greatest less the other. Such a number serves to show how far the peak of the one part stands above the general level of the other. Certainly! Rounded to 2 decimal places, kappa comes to 0.07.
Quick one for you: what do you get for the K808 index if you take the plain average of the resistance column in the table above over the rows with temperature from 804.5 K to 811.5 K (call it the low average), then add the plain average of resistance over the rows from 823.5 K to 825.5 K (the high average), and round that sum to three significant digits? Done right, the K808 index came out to 3.05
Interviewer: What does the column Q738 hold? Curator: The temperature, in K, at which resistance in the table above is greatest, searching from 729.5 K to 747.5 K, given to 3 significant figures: 747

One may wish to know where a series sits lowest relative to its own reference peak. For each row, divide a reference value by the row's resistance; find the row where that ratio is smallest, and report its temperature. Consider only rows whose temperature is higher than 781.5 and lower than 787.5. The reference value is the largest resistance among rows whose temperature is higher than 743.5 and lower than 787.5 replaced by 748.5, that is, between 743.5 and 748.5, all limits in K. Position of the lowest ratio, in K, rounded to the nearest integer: 787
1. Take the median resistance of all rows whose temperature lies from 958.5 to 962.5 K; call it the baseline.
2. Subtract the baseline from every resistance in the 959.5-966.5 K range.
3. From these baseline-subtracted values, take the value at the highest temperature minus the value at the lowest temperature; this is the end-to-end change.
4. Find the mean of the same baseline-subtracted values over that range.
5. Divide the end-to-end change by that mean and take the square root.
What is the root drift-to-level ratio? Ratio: 1.69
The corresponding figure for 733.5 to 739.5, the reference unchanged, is 0.30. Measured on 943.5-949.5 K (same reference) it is 0.48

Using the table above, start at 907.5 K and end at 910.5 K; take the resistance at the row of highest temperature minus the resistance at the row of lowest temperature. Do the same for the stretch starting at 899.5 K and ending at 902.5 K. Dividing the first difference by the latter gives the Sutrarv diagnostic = 5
